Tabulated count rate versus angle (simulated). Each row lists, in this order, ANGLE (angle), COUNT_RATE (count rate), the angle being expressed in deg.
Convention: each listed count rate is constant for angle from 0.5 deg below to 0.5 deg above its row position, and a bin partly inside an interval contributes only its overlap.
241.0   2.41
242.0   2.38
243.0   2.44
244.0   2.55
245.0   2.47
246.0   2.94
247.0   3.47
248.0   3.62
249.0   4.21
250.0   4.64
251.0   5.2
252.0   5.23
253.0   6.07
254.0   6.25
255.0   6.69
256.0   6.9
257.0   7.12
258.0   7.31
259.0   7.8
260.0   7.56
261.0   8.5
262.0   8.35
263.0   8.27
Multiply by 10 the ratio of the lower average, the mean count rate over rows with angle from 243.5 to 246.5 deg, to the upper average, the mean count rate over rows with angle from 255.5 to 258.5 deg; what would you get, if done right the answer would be 3.7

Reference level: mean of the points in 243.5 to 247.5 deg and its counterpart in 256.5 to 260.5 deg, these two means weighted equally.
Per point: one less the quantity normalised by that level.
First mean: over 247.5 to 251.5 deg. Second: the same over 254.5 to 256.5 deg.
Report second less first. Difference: -0.46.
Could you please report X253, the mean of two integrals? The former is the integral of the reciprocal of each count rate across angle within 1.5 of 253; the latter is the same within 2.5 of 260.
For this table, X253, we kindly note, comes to 0.58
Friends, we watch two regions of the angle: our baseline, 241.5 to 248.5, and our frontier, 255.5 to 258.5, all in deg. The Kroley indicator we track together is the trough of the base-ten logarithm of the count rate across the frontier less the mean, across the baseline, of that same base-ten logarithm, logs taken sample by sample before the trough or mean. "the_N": 0.39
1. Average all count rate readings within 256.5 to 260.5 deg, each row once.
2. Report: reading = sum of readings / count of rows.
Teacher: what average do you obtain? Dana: 7.4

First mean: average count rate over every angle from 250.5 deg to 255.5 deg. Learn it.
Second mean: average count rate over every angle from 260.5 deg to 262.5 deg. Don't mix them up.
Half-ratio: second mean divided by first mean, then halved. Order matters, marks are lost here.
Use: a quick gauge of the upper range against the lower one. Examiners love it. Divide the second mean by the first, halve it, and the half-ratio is 0.72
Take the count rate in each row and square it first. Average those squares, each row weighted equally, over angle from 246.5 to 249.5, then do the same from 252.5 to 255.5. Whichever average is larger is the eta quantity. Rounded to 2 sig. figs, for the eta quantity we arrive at 40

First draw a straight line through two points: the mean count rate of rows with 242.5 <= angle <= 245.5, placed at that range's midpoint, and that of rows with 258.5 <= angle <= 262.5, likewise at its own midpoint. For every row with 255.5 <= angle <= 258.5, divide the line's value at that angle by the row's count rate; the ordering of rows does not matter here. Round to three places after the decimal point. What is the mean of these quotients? 0.966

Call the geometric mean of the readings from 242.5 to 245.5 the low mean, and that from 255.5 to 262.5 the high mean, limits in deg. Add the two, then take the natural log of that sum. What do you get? 2.31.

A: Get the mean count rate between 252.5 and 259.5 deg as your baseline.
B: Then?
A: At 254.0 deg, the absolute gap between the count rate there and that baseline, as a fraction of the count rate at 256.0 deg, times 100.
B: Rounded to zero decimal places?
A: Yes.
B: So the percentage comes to 9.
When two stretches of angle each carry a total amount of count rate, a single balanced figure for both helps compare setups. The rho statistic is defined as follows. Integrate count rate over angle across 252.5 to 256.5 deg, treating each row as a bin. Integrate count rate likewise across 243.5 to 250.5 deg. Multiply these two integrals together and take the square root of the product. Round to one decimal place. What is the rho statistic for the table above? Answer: 24.9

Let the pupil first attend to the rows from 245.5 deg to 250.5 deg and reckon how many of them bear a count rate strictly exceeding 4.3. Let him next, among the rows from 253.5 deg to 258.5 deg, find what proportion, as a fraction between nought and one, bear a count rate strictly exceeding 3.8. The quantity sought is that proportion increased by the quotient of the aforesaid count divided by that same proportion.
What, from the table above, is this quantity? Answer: 2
